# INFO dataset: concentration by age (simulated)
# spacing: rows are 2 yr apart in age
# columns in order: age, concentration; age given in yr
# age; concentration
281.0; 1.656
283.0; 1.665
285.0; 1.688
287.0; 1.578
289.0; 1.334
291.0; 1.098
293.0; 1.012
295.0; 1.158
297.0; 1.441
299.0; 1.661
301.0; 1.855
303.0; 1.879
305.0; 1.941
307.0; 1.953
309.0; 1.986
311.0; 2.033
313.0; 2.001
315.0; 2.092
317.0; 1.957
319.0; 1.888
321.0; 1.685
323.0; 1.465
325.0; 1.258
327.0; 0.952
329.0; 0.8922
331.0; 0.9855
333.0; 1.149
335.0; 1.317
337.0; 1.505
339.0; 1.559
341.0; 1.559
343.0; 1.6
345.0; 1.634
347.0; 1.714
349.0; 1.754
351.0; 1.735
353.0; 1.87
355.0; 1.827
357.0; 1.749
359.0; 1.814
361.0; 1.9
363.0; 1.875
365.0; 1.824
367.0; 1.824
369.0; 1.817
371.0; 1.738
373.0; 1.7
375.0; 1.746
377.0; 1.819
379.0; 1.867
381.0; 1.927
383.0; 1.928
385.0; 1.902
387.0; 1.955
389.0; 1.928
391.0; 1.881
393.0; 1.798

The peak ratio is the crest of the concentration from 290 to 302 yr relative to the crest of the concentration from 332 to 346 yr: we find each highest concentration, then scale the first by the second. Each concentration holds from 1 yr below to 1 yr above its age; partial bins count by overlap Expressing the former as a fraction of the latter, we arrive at 1.1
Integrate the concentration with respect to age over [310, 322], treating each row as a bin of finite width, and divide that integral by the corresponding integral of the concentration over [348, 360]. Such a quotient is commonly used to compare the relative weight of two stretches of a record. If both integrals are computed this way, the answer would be 1.08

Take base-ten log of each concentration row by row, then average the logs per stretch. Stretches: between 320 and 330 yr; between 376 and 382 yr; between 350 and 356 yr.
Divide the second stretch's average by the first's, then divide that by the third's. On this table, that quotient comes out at 13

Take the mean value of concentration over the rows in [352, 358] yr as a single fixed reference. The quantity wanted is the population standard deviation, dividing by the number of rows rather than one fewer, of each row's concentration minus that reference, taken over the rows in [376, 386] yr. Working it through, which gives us 0.041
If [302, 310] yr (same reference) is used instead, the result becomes 0.039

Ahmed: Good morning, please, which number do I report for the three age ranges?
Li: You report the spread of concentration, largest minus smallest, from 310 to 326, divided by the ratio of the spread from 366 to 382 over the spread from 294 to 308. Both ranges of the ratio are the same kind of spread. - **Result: 2.92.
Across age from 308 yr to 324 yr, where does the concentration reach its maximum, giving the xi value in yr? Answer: 315.0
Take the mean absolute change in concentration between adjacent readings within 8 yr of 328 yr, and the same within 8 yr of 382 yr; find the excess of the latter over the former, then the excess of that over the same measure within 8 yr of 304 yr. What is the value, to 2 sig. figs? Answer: -0.22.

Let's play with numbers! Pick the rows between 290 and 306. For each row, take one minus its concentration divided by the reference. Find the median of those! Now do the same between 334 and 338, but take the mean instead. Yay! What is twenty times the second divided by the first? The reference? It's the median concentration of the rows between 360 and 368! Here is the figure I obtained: 29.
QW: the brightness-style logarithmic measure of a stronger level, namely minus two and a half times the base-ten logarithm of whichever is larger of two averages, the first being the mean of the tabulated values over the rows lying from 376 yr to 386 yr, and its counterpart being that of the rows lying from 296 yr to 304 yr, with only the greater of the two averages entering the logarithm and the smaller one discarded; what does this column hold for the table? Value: -0.69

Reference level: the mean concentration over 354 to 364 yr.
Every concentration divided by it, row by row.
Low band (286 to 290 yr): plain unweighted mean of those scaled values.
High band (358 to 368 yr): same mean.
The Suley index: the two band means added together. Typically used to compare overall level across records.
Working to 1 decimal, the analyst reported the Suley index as 1.8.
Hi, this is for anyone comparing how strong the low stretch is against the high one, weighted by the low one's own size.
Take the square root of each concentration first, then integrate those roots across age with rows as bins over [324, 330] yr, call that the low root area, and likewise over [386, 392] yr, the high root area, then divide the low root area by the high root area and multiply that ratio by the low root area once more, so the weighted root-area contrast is 4.5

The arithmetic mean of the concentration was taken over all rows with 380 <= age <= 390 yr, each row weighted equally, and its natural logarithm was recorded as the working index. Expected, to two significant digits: 0.66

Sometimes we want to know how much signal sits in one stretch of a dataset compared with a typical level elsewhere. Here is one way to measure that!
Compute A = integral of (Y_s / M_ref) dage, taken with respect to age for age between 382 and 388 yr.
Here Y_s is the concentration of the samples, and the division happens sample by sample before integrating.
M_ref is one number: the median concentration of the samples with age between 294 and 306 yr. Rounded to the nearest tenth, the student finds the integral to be 6.6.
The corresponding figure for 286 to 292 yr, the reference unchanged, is 4.6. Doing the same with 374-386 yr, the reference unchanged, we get 12.7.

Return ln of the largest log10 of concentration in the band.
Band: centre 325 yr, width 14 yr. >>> -1.29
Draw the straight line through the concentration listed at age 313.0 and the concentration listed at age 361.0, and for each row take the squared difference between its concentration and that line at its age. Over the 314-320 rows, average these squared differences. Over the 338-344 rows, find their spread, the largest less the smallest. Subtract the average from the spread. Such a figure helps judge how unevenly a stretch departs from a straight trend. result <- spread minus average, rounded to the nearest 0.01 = 0.03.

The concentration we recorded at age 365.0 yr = 1.824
